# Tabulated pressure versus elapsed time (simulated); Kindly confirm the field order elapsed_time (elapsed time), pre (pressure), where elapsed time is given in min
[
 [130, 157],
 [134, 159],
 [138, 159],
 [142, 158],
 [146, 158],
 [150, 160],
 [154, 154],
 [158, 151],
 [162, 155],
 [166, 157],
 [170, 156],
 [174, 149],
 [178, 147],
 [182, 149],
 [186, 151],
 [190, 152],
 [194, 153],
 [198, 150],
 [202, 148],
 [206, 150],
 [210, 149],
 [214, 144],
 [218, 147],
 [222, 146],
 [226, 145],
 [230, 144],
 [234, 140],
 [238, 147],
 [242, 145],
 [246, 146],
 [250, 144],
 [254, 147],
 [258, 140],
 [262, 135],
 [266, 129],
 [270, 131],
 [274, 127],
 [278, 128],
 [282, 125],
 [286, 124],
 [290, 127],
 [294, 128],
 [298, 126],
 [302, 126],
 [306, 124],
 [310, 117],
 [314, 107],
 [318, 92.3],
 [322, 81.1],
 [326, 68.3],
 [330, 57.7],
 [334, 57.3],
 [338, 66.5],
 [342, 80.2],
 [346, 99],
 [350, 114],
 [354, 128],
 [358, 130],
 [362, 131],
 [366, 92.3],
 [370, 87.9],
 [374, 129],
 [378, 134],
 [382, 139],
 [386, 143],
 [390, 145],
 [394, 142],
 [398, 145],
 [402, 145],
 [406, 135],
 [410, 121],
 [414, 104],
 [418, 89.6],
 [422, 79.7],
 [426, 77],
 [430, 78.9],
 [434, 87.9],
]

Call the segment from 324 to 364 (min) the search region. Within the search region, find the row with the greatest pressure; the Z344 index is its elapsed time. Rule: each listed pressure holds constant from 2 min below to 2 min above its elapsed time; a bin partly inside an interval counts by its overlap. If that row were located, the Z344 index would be 362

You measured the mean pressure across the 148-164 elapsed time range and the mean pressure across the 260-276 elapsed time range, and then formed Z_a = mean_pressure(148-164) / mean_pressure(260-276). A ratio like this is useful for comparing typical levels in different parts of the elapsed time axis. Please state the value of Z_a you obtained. 1.19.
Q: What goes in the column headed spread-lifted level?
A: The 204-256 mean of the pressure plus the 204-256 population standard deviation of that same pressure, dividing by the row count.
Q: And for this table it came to 148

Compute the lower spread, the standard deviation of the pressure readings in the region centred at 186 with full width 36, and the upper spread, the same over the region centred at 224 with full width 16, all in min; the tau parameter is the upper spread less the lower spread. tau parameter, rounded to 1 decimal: -1.5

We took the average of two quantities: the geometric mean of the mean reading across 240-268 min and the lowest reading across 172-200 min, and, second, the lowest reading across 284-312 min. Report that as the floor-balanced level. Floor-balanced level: 130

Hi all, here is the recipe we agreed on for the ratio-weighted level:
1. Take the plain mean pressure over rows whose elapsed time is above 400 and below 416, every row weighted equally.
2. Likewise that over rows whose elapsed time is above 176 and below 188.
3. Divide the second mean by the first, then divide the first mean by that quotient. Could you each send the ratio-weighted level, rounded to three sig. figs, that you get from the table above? 107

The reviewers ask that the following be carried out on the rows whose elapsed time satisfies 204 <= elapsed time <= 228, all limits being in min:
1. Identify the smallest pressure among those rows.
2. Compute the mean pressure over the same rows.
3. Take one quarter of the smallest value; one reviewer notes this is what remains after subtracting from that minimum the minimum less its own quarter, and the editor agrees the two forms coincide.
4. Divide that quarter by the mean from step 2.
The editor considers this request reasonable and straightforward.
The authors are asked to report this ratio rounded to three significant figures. 0.245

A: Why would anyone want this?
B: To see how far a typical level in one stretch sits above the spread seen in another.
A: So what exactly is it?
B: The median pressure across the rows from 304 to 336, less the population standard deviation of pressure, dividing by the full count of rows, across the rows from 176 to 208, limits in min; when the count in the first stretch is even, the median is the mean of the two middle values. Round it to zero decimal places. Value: 85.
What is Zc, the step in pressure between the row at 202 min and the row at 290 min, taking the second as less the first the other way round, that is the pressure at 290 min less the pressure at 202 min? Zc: -21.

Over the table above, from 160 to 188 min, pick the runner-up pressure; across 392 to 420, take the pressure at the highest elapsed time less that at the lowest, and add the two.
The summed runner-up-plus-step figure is 104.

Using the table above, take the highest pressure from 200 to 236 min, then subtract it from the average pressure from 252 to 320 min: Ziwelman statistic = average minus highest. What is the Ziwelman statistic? -25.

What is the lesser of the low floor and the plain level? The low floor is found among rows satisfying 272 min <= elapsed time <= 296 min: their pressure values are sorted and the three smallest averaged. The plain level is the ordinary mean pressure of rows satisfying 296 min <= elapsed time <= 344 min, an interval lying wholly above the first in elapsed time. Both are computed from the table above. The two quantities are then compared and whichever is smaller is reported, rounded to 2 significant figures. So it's 92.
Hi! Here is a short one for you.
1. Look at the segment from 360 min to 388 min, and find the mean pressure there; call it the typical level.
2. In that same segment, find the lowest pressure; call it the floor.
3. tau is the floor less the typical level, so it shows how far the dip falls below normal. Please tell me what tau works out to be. -34.4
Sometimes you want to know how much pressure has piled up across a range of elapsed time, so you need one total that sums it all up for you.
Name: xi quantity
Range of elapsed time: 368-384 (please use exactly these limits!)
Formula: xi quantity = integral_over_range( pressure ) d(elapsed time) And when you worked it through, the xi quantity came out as 1960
